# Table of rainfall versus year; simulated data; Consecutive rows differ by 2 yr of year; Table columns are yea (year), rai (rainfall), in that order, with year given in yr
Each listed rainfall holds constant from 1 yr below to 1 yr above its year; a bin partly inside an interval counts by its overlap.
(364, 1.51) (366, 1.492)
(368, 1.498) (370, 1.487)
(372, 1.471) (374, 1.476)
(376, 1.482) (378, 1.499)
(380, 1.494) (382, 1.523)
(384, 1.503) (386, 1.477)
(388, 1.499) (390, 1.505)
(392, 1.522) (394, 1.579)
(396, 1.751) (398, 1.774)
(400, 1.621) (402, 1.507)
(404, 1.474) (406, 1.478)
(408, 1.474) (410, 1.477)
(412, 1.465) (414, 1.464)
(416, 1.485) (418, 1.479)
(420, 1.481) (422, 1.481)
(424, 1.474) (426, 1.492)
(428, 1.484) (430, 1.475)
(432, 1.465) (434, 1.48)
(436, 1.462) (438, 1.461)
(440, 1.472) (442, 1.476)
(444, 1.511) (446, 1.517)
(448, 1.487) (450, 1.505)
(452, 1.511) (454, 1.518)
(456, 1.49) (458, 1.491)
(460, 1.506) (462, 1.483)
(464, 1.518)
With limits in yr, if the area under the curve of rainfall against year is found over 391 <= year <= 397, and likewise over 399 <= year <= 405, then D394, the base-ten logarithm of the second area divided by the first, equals -0.023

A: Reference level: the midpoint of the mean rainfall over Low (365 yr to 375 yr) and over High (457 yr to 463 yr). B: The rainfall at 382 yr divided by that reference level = 1.023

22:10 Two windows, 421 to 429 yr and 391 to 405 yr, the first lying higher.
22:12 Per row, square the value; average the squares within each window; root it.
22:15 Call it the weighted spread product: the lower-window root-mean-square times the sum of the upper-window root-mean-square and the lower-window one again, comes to 4.97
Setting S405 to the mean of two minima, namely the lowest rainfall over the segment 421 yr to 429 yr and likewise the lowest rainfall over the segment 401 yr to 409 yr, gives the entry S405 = 1.47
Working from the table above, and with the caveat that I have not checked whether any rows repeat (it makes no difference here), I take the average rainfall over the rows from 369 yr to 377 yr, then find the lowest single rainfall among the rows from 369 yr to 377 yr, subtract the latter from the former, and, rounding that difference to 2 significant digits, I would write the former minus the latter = 0.0080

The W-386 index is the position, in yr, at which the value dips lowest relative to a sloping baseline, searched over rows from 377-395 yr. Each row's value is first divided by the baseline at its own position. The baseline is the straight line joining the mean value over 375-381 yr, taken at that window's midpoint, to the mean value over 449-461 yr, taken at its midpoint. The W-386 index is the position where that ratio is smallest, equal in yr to 386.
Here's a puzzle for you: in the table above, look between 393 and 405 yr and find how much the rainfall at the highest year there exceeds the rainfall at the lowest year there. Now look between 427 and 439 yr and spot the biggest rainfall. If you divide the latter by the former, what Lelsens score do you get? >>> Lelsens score -14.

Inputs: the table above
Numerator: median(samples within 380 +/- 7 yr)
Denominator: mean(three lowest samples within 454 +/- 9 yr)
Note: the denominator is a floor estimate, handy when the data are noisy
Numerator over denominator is 1.00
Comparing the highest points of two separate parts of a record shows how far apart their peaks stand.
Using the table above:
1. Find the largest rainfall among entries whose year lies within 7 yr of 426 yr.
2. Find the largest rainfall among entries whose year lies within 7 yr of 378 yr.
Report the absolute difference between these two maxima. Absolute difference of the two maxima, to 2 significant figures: 0.031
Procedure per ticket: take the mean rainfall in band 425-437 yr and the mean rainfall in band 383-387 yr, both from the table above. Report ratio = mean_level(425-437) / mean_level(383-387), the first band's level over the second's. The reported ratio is 0.99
